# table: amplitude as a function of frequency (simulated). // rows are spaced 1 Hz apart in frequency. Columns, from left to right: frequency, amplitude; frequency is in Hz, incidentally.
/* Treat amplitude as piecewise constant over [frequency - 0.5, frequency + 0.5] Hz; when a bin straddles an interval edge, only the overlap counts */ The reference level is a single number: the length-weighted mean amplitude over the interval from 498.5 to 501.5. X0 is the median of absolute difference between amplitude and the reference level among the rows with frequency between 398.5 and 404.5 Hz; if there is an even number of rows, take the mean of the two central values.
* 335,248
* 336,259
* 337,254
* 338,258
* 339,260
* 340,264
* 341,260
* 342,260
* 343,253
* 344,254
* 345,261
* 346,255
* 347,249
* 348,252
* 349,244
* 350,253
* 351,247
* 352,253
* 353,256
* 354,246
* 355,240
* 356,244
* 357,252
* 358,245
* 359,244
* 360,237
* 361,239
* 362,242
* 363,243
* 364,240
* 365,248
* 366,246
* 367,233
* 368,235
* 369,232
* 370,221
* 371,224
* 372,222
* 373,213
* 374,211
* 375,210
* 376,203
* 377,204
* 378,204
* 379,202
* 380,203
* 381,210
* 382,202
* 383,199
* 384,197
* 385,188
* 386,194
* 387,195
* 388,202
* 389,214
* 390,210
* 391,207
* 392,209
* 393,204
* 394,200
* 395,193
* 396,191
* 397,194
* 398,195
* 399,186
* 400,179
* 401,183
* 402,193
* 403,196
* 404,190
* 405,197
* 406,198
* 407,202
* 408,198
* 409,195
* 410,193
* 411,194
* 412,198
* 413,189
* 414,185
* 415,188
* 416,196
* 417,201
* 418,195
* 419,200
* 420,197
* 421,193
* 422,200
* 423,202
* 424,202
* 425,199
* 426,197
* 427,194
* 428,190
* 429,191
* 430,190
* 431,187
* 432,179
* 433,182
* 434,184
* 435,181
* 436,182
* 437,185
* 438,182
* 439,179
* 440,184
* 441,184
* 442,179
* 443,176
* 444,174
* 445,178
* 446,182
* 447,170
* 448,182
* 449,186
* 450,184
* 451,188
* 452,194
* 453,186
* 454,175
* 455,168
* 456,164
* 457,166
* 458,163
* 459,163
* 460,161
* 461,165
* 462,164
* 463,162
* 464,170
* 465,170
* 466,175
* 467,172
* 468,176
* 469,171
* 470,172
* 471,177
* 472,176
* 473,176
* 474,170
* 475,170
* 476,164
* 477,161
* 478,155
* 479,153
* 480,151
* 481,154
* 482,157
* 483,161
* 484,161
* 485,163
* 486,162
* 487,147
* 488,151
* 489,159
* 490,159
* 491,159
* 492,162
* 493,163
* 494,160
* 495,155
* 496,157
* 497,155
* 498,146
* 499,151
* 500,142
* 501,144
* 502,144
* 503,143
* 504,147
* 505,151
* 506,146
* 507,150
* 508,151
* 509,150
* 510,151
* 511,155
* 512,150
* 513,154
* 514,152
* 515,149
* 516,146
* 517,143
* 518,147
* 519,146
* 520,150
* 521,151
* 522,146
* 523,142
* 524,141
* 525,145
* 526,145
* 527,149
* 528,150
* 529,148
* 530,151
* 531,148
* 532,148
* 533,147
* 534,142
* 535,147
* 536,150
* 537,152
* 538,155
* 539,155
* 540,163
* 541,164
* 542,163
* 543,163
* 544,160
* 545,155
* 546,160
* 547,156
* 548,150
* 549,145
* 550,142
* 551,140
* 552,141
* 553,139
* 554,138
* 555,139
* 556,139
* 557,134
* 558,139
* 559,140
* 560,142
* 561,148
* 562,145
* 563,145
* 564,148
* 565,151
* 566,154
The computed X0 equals 42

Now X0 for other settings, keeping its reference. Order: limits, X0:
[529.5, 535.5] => 2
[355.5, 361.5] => 98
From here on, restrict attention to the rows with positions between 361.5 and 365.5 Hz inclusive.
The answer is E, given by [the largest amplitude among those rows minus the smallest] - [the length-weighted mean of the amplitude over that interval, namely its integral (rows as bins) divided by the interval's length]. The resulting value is -235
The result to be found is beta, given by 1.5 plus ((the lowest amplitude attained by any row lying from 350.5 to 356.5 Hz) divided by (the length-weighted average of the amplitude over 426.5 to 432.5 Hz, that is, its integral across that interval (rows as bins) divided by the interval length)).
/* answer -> 2.8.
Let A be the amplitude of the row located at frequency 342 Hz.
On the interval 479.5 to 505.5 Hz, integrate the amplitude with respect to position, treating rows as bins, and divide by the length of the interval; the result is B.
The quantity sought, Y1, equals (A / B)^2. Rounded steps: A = 260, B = 154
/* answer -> 2.85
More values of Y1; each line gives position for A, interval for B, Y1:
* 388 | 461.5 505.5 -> 1.59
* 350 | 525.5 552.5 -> 2.79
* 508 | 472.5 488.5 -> 0.89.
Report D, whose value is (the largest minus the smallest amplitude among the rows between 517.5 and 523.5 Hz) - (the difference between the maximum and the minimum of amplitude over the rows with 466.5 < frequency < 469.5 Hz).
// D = 4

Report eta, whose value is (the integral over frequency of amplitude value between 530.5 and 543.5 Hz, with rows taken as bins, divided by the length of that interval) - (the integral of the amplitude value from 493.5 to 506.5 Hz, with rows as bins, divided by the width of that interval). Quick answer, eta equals 4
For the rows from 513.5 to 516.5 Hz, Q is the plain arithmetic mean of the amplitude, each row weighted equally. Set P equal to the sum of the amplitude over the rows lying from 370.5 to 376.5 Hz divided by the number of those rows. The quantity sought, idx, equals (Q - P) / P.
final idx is -0.3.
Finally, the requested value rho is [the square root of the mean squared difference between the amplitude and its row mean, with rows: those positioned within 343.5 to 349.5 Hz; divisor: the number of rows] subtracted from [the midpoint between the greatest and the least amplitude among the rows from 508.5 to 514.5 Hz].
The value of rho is 147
